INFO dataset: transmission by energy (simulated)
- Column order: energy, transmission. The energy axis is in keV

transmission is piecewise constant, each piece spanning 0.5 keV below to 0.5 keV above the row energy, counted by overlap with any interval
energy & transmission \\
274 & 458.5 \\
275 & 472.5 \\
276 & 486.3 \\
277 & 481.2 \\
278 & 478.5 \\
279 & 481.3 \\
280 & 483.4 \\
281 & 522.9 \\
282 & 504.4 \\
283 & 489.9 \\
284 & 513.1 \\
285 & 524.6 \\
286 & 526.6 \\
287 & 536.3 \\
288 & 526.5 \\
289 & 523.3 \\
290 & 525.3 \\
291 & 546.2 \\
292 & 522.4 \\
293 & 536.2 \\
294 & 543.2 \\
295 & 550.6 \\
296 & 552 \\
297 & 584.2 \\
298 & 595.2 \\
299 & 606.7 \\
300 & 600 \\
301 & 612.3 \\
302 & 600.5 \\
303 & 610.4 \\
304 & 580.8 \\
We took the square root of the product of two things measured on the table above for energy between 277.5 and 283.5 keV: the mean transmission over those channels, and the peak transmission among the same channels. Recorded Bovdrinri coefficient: 508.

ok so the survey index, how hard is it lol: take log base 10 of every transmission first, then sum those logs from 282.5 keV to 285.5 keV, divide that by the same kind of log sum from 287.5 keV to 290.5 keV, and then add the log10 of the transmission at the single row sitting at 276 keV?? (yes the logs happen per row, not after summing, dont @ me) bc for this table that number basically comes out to 3.68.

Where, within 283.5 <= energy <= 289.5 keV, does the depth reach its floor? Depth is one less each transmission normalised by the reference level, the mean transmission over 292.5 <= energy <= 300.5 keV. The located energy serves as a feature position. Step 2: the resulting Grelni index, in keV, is 287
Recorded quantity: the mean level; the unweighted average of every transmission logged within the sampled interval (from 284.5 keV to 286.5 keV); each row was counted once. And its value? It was 526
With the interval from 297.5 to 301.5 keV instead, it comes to 604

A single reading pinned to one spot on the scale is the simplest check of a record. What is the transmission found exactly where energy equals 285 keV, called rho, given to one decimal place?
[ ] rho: 524.6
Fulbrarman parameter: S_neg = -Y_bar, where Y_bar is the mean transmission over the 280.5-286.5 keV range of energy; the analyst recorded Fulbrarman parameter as -514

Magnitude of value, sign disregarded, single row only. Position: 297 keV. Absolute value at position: 584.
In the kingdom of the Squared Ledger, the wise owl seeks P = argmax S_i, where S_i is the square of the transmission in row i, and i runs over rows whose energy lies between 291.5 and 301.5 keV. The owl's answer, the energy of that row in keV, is 301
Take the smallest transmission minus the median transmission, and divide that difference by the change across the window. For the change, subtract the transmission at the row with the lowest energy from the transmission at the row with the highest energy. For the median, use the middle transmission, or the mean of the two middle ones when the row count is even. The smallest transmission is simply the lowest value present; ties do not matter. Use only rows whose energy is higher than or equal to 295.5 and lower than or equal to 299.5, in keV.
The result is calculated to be -0.7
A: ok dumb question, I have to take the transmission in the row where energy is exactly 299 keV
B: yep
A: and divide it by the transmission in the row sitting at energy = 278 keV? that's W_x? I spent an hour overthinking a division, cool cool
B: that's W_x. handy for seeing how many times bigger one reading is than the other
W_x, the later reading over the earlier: 1.27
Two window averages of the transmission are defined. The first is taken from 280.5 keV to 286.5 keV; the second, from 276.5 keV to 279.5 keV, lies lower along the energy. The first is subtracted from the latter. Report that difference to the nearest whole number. -33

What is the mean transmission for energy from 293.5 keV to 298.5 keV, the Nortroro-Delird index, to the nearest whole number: 565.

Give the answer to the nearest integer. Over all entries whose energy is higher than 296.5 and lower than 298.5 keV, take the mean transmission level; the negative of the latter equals -590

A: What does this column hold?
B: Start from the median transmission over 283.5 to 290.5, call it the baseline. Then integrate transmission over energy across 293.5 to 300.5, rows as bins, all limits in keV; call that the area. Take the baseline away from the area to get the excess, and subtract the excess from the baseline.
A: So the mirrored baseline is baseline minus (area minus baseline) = -2981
